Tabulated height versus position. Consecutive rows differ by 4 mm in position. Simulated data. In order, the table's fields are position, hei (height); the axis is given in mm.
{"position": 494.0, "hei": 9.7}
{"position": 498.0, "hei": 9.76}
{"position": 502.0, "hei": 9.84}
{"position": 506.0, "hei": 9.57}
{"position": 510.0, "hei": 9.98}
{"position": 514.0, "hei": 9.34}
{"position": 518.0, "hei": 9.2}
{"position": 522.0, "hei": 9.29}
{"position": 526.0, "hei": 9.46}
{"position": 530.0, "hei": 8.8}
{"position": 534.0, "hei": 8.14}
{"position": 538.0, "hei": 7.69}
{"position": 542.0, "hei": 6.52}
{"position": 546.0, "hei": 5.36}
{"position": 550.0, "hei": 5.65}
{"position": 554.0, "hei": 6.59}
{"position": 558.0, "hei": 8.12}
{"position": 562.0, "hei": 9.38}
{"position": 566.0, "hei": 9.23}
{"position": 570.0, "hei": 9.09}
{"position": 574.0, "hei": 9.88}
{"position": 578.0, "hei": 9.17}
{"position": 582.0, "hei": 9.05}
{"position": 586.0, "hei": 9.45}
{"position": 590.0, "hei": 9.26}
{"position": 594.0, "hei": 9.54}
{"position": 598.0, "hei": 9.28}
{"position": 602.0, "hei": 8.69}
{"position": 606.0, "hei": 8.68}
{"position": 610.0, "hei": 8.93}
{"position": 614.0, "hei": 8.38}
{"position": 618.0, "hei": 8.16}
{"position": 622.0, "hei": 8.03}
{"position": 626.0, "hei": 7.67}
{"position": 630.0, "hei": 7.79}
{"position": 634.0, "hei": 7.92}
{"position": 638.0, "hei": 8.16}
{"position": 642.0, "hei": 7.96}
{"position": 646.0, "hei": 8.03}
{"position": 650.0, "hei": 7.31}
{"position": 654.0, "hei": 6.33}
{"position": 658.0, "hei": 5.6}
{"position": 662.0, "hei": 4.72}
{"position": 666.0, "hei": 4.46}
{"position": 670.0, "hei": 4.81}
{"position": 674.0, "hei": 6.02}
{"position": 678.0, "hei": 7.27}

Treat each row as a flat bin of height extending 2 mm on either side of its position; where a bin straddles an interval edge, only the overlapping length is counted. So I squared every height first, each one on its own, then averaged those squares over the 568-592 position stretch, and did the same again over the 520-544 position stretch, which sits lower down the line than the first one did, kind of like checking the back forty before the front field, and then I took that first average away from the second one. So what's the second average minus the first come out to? -17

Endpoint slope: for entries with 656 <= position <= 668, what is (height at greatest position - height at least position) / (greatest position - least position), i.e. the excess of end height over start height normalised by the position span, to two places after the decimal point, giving -0.14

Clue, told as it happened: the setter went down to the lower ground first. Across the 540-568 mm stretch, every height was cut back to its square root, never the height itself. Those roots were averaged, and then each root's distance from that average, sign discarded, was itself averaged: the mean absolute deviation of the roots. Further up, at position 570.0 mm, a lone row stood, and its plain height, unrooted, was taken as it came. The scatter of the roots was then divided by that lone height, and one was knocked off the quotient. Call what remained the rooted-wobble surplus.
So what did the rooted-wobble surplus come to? -0.971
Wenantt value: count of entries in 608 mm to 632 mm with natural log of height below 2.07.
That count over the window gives 2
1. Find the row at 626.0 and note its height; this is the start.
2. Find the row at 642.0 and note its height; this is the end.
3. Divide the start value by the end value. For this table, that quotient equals 0.96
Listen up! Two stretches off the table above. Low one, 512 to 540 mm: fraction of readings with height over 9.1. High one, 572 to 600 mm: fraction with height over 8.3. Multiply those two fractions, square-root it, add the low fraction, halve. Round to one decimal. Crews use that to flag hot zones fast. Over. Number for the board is 0.7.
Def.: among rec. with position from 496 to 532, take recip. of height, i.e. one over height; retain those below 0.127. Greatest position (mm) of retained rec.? 530.0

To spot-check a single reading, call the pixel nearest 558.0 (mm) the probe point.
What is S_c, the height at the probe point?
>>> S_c 8.12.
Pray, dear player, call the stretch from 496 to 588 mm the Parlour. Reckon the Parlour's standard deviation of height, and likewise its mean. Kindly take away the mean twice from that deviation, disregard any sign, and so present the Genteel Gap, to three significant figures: 15.9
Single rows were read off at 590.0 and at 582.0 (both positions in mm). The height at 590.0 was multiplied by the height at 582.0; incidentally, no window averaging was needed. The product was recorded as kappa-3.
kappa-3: 84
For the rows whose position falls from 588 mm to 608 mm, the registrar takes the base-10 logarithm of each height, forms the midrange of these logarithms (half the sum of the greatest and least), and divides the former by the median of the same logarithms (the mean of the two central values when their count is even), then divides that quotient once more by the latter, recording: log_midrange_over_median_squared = 1.03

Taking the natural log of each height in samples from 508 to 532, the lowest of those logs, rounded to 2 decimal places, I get 2.17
